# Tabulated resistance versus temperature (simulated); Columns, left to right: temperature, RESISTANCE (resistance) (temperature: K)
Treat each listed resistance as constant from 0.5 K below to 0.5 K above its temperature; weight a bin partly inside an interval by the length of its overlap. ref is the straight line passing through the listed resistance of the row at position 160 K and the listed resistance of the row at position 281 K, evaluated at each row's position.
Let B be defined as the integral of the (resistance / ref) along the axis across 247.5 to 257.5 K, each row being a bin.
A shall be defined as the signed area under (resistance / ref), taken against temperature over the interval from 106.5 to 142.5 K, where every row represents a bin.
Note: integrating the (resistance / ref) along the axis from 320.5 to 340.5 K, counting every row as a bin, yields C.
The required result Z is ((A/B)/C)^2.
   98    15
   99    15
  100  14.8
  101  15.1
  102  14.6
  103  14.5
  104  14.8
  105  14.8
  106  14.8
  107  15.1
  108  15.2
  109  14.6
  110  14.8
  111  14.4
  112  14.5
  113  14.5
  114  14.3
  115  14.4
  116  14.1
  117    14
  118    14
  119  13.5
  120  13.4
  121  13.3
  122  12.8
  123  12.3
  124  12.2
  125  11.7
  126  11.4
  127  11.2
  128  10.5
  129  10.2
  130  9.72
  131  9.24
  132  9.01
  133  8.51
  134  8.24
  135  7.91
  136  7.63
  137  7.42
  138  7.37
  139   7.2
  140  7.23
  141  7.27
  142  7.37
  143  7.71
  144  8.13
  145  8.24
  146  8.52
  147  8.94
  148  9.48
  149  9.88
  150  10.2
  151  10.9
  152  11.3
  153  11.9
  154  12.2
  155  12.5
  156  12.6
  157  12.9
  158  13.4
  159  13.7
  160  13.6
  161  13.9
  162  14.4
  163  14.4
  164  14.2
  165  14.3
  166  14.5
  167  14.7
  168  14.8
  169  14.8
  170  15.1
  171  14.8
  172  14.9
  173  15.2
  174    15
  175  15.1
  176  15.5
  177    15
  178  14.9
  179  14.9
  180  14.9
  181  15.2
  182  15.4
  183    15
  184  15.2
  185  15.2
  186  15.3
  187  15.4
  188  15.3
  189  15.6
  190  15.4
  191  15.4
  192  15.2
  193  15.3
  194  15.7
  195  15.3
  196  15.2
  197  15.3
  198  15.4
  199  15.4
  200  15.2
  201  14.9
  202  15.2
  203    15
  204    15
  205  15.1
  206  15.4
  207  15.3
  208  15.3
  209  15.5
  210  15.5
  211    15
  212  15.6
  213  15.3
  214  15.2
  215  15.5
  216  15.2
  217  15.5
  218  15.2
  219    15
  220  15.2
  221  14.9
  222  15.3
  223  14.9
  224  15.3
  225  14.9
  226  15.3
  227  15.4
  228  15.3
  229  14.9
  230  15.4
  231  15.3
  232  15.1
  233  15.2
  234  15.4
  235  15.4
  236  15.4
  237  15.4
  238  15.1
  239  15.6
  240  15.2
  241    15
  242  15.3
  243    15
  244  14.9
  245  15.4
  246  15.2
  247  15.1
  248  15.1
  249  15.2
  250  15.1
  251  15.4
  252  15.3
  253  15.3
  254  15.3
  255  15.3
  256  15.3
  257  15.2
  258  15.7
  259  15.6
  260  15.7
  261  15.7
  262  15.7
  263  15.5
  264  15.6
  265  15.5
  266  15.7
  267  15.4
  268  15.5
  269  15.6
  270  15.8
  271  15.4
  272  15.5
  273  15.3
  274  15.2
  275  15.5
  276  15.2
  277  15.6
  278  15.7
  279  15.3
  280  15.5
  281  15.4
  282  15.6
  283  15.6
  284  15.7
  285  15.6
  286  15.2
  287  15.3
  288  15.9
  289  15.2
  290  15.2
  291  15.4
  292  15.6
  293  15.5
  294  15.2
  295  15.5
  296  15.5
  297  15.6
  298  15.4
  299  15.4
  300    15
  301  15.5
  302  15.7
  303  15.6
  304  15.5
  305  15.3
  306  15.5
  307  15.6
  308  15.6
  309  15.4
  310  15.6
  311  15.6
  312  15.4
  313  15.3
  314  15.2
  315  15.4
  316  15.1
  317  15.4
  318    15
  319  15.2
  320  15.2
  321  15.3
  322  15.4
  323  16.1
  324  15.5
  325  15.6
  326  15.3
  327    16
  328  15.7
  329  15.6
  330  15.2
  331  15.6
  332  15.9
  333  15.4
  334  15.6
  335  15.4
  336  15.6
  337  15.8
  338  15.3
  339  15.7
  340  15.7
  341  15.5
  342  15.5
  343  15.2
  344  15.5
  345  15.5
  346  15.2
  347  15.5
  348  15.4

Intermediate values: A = 32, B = 10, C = 19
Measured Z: 0.0256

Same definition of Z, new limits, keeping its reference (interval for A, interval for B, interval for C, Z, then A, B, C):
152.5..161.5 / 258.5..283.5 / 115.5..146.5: 0.0002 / 9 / 25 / 24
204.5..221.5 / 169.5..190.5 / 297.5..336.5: 0.0004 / 18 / 23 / 38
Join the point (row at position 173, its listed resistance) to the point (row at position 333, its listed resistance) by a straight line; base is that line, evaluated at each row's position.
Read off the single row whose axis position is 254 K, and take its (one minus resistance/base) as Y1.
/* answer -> 0.000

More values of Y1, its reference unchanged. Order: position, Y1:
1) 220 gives 0.004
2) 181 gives 0.001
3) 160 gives 0.104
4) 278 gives -0.024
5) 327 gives -0.039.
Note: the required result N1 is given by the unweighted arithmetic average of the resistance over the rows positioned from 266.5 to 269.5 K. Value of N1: 15.5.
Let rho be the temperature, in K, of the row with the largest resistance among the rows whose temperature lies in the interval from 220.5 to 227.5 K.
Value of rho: 227 K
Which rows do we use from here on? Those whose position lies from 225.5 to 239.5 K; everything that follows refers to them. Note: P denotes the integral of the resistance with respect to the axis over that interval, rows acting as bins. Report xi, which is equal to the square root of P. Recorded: 14.64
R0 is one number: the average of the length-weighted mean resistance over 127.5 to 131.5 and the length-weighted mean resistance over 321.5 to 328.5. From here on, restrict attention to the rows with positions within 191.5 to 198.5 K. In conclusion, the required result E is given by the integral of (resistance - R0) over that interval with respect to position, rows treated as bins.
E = 18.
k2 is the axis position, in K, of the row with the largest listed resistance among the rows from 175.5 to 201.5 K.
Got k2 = 194 K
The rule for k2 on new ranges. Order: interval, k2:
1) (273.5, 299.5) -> 288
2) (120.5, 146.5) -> 121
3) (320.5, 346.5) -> 323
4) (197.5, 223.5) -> 212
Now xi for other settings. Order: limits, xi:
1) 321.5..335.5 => 14.77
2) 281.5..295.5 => 14.71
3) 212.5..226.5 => 14.58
